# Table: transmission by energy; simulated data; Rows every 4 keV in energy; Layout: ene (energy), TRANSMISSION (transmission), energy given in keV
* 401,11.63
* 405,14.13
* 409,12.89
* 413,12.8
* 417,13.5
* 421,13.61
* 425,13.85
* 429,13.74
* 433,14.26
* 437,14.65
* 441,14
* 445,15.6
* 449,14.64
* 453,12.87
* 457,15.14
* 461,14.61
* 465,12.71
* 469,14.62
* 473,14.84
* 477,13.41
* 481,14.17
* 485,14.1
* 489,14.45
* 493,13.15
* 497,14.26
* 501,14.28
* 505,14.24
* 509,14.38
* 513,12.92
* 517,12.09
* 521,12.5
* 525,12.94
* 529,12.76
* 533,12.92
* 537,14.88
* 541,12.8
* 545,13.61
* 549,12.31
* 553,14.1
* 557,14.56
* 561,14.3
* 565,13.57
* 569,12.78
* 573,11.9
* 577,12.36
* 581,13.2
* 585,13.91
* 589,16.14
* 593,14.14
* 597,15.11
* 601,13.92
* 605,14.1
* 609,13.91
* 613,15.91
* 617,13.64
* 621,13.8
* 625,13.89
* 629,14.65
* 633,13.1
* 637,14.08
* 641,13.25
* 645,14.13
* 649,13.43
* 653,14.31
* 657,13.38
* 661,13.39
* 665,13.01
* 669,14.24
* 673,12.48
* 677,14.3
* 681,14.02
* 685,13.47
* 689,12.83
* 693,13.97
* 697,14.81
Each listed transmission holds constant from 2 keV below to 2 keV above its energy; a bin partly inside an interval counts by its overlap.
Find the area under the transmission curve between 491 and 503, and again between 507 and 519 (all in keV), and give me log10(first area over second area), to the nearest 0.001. 0.025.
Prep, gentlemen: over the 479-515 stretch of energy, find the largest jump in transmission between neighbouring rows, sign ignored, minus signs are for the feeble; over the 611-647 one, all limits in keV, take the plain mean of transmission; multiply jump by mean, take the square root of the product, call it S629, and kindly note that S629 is 4.53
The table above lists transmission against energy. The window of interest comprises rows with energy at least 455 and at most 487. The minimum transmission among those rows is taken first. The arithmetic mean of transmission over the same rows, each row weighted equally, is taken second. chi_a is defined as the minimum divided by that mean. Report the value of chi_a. 0.90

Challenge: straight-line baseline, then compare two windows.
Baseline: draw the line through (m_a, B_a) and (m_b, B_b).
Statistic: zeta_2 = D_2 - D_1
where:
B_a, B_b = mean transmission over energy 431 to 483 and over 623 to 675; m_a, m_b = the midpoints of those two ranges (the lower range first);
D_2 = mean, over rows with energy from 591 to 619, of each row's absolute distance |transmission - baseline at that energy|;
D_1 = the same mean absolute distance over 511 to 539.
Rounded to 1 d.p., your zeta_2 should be -0.7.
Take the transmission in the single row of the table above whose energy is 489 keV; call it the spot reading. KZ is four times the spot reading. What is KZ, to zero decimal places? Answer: 58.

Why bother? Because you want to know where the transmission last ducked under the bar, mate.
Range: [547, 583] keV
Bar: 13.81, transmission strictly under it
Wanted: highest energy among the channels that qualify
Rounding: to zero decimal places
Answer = 581 keV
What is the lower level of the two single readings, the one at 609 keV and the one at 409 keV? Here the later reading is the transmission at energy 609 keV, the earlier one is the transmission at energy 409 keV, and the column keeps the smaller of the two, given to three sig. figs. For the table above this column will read 12.9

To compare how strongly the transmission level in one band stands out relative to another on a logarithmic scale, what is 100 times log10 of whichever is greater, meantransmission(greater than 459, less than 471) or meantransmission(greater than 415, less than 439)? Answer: 114.6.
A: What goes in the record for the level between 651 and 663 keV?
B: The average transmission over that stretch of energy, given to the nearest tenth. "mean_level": 13.7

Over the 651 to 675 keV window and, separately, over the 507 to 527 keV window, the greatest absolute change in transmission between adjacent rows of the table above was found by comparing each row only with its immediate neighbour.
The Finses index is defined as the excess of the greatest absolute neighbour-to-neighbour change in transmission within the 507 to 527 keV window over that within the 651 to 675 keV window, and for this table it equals -0.3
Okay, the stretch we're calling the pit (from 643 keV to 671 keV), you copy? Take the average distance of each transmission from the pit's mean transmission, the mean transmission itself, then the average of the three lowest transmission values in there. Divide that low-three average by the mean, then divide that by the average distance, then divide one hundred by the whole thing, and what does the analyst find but 47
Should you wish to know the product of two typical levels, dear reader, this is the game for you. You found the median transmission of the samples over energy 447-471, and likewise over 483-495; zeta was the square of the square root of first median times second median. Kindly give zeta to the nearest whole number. 206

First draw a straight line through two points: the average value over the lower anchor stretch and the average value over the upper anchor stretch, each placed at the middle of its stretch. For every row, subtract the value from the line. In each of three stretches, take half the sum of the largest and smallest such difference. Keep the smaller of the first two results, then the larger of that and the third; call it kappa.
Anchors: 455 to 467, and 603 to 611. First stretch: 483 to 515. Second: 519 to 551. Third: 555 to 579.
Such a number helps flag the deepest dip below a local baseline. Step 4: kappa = 0.82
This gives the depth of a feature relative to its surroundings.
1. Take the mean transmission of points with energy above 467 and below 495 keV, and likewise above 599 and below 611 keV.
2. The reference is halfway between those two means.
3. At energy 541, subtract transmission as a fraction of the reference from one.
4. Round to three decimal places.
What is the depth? 0.088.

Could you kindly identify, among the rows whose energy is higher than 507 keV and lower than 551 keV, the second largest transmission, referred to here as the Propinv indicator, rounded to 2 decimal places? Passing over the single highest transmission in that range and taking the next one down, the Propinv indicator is 14.38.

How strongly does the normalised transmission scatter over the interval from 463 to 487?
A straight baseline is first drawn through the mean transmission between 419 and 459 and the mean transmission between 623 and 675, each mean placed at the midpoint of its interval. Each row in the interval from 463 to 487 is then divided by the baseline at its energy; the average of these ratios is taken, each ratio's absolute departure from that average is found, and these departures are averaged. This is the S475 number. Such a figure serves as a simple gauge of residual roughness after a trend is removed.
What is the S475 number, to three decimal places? 0.044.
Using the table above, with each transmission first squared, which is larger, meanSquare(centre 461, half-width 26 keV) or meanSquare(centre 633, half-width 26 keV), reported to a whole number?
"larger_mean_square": 204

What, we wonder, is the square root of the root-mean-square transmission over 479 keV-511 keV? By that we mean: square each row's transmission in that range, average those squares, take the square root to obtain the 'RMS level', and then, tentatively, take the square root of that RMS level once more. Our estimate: 3.76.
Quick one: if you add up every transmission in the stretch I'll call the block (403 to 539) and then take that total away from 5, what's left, -465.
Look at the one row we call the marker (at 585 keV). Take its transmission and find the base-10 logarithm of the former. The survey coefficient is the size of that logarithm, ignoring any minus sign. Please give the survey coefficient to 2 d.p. 1.14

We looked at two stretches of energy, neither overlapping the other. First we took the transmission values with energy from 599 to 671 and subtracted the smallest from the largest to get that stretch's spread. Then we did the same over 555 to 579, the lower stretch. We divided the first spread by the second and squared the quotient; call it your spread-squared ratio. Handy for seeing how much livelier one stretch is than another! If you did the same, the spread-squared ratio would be 1.2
